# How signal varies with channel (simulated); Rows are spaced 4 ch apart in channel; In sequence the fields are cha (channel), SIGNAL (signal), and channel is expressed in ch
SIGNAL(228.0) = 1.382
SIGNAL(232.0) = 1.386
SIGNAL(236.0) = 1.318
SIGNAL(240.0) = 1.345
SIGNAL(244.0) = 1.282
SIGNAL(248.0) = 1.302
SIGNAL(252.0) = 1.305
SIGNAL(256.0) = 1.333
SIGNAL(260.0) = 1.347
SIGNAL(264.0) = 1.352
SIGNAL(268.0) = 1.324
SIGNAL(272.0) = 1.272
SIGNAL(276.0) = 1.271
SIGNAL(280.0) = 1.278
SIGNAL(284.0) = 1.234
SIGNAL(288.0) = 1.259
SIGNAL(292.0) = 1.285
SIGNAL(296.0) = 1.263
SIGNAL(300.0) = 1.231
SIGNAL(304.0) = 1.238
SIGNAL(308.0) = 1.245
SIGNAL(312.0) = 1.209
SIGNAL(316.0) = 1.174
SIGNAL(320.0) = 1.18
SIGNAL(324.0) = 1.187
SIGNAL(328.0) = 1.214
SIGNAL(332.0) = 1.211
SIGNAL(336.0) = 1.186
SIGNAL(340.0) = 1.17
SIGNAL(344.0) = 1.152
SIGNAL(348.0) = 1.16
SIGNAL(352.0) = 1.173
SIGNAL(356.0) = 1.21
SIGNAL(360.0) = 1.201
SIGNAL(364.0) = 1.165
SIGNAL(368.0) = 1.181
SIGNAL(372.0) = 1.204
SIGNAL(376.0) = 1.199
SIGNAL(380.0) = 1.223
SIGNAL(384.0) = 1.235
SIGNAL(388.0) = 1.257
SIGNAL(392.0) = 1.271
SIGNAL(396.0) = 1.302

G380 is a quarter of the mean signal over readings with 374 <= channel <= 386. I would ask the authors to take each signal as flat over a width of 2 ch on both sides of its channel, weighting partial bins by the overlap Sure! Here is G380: 0.305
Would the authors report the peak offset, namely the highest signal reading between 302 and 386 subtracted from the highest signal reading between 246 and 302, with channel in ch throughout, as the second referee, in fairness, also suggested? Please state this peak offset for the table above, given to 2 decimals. 0.11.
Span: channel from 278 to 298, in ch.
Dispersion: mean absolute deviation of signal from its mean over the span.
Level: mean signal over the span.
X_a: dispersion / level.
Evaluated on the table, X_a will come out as 0.011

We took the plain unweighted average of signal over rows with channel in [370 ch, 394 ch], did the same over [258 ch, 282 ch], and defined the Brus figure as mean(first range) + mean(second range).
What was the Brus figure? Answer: 2.54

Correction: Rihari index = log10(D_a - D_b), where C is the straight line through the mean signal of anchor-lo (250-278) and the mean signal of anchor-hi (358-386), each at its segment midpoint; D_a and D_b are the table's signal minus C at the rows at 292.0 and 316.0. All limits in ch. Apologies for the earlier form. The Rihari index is -1.07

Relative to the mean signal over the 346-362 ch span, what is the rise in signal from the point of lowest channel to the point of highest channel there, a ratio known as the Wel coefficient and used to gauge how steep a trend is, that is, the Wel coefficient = 0.03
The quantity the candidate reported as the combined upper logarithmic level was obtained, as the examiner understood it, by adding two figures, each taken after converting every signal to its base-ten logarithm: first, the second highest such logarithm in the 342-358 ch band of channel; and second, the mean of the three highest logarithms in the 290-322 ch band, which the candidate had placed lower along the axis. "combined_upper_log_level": 0.171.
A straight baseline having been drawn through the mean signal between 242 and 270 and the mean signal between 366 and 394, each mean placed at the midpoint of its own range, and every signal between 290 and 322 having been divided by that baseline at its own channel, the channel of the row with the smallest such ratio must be 316.0 ch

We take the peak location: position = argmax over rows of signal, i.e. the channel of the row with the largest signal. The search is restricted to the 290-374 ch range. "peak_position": 292.0 ch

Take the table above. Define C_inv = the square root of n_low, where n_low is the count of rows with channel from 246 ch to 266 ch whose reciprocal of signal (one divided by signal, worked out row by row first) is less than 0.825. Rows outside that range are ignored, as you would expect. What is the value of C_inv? 2.2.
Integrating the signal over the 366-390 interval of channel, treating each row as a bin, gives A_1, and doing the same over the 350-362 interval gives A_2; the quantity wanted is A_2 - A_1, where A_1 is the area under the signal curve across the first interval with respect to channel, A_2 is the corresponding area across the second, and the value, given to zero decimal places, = -15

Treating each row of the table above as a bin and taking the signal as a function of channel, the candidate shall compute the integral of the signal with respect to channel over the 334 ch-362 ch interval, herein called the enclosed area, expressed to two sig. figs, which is 33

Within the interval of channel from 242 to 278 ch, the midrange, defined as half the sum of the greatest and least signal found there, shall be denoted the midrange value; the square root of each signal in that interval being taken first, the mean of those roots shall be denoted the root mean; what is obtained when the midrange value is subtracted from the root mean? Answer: -0.167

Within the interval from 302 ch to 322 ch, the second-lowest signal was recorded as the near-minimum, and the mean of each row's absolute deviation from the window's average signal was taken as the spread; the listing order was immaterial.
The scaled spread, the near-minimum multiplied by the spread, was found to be 0.030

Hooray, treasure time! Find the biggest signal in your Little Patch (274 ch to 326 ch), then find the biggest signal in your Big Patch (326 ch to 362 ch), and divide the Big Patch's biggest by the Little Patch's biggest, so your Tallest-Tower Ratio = 0.94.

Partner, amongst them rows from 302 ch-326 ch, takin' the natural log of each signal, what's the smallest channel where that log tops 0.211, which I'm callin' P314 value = 304.0 ch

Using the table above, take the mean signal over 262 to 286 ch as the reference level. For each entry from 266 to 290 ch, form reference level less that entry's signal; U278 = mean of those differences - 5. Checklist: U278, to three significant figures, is -4.98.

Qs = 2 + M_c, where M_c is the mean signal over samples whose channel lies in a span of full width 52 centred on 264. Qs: 3.300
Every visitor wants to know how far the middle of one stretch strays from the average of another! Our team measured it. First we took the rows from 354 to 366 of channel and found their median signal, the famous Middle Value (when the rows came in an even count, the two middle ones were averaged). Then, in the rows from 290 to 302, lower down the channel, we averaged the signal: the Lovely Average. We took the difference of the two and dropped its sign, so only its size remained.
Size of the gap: 0.059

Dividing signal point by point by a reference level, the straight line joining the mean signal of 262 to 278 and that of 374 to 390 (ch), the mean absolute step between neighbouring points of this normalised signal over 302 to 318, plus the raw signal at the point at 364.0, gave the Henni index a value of 1.185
